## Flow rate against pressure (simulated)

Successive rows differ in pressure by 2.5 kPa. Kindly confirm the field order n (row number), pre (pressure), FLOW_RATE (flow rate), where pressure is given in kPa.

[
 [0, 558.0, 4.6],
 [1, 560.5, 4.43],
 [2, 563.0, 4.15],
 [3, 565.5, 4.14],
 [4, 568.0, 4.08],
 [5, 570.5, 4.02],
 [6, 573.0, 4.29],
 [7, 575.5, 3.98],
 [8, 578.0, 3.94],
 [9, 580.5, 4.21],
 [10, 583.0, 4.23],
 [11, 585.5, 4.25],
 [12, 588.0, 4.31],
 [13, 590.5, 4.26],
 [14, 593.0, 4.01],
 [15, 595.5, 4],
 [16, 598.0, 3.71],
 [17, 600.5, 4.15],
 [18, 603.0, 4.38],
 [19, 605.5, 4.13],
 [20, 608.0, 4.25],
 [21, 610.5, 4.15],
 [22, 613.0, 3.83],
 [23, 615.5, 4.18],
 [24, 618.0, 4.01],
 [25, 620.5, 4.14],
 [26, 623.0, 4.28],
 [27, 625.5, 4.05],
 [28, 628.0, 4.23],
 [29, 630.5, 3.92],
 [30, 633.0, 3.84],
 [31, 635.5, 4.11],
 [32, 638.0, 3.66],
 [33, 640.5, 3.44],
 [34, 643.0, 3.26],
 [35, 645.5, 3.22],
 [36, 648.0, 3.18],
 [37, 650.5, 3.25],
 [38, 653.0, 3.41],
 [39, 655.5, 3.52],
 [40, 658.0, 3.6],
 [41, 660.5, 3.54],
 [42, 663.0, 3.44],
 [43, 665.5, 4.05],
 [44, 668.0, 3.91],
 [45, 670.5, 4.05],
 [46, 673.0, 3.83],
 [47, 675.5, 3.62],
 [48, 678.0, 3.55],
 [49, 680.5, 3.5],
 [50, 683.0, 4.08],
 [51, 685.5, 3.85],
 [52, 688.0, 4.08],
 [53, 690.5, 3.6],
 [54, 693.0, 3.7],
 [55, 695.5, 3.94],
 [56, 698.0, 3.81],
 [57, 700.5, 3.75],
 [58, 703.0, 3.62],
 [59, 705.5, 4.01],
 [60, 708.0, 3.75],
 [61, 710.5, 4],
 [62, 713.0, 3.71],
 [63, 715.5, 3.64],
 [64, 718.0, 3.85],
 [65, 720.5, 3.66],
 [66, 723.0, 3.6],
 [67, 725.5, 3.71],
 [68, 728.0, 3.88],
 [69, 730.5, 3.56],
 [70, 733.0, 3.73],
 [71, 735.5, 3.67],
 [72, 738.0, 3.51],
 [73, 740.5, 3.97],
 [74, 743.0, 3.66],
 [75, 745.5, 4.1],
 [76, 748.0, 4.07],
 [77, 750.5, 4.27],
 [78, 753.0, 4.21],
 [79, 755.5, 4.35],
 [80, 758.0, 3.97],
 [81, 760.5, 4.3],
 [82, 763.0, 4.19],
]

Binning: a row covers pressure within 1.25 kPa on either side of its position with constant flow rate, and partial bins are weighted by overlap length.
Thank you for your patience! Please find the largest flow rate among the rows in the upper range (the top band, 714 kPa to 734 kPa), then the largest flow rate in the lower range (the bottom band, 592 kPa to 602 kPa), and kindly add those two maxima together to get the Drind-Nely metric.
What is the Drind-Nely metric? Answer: 8.03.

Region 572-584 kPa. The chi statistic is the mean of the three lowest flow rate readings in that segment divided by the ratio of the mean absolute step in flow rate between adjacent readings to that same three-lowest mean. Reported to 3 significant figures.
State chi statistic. 102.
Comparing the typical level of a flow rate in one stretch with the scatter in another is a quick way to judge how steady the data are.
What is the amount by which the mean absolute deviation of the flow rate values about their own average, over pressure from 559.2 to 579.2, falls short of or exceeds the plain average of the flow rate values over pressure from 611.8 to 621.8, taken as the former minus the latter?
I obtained -3.9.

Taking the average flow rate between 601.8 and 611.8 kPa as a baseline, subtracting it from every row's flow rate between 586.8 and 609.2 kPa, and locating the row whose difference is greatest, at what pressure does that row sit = 603.0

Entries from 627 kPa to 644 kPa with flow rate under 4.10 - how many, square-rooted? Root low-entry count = 2.2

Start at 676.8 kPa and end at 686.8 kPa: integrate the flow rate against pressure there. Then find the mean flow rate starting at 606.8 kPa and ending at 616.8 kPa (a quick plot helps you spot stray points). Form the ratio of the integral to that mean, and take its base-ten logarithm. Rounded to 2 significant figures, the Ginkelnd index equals 0.96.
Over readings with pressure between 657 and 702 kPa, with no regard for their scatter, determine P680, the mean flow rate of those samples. 3.8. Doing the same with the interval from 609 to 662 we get 3.8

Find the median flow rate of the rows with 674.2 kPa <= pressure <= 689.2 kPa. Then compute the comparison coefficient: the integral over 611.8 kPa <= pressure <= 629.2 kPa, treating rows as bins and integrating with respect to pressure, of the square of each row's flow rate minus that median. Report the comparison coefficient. 2.7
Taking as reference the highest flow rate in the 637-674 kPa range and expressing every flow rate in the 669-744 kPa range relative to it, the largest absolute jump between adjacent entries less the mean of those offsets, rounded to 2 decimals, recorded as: 0.87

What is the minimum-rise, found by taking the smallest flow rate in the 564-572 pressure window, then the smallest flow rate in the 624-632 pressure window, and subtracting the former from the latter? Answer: -0.10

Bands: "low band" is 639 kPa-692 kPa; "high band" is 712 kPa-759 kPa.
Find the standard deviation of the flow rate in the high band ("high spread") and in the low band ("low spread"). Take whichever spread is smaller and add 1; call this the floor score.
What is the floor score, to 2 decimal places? 1.25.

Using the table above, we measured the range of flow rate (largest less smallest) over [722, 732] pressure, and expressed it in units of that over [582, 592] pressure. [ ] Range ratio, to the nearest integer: 4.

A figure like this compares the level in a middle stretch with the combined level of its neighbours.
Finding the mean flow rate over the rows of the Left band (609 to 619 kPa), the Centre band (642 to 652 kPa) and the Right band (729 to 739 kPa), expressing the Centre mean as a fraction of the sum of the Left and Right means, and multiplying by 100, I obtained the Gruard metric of 42.1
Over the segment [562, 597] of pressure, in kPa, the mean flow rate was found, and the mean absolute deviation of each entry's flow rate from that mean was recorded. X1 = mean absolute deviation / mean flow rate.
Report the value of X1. 0.027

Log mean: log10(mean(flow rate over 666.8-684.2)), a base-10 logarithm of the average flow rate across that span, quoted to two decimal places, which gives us 0.58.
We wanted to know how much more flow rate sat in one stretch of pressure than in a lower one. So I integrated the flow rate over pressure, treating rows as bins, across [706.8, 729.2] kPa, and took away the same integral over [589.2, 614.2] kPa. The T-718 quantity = -18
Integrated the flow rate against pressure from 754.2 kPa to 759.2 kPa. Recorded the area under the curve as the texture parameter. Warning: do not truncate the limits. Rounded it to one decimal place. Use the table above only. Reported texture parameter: 20.8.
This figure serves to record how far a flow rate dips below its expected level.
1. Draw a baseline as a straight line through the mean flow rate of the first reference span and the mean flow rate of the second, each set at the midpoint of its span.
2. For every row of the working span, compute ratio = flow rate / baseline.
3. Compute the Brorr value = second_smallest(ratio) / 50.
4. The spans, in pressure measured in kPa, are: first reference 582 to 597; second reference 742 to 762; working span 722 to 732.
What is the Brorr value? 0.0174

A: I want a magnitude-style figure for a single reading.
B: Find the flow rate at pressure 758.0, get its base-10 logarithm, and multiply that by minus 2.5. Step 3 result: -1.50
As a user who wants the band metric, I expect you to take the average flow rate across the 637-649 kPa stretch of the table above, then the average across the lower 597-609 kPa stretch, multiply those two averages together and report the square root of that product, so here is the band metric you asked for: 3.72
